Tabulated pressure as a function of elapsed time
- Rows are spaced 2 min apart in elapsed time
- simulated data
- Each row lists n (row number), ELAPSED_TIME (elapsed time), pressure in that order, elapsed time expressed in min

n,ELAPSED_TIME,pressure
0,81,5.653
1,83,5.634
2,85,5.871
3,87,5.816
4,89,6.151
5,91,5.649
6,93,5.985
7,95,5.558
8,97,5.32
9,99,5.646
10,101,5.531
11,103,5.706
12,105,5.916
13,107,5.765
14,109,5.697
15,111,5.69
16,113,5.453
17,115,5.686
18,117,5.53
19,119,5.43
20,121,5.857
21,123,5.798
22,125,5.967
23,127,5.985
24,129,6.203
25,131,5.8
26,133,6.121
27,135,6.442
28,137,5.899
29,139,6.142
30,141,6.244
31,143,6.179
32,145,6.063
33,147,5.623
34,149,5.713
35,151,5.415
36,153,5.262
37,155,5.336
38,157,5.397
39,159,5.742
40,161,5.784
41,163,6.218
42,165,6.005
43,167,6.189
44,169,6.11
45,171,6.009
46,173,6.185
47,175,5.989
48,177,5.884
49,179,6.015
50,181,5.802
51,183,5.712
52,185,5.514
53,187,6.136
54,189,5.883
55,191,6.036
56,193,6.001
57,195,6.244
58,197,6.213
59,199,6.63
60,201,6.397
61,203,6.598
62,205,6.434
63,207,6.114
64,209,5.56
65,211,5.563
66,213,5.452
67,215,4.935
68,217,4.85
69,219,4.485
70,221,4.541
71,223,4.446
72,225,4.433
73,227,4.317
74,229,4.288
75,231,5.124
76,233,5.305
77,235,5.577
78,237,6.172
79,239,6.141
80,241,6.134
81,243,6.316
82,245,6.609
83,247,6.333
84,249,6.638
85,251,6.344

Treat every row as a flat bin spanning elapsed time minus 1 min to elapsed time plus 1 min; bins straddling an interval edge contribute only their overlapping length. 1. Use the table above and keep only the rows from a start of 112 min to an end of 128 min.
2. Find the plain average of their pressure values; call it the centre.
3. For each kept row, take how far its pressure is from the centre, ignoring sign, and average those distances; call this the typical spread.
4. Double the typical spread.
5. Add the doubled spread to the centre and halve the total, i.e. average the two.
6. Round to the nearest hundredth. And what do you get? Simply 3.05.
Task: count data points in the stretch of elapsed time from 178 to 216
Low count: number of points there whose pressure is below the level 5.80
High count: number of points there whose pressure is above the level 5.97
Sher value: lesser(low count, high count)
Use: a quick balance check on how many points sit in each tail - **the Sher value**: 6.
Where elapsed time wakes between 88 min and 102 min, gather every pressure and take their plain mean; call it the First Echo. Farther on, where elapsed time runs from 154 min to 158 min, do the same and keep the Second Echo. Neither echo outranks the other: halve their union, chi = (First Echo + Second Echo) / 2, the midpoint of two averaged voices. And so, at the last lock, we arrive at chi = 5.53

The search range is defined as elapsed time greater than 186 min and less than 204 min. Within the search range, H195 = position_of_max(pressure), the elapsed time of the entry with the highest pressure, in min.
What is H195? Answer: 199 min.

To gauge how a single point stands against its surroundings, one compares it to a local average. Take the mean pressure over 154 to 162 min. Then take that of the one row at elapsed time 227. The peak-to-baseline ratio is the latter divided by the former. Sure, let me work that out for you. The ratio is 0.78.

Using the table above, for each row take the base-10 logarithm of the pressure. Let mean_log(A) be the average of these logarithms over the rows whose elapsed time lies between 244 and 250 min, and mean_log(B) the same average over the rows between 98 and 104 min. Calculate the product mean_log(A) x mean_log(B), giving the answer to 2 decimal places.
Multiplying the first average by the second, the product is 0.61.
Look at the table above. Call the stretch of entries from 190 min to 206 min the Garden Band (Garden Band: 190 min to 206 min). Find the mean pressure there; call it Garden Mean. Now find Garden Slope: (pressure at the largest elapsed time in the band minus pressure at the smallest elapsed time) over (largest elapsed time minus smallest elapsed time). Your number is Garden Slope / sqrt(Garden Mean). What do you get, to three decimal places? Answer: 0.011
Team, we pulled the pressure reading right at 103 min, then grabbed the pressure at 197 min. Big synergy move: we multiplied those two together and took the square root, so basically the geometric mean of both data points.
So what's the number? 6.0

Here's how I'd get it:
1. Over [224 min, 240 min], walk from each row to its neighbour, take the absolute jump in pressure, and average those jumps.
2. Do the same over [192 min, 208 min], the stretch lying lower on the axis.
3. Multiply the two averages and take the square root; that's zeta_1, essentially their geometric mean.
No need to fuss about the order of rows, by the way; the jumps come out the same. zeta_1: 0.26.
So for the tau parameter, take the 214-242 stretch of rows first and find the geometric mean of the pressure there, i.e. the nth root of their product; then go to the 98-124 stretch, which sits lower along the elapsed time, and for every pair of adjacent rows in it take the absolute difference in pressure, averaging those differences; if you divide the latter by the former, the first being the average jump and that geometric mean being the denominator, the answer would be 0.0322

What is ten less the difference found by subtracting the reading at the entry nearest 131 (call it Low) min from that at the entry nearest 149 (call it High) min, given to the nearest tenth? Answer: 10.1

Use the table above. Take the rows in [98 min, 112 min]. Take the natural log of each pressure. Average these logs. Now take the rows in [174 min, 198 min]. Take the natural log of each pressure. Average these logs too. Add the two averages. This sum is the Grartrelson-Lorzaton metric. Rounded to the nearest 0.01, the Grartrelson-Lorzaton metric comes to 3.52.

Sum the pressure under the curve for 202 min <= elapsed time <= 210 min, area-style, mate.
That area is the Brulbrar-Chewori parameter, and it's 49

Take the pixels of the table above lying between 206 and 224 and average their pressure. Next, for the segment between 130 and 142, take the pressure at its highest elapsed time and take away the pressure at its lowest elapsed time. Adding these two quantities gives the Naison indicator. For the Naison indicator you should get 5.5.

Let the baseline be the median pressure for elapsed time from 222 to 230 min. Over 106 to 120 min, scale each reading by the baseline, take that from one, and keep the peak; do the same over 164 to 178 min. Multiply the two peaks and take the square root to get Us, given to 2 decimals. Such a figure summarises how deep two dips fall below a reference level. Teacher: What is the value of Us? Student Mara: 0.29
